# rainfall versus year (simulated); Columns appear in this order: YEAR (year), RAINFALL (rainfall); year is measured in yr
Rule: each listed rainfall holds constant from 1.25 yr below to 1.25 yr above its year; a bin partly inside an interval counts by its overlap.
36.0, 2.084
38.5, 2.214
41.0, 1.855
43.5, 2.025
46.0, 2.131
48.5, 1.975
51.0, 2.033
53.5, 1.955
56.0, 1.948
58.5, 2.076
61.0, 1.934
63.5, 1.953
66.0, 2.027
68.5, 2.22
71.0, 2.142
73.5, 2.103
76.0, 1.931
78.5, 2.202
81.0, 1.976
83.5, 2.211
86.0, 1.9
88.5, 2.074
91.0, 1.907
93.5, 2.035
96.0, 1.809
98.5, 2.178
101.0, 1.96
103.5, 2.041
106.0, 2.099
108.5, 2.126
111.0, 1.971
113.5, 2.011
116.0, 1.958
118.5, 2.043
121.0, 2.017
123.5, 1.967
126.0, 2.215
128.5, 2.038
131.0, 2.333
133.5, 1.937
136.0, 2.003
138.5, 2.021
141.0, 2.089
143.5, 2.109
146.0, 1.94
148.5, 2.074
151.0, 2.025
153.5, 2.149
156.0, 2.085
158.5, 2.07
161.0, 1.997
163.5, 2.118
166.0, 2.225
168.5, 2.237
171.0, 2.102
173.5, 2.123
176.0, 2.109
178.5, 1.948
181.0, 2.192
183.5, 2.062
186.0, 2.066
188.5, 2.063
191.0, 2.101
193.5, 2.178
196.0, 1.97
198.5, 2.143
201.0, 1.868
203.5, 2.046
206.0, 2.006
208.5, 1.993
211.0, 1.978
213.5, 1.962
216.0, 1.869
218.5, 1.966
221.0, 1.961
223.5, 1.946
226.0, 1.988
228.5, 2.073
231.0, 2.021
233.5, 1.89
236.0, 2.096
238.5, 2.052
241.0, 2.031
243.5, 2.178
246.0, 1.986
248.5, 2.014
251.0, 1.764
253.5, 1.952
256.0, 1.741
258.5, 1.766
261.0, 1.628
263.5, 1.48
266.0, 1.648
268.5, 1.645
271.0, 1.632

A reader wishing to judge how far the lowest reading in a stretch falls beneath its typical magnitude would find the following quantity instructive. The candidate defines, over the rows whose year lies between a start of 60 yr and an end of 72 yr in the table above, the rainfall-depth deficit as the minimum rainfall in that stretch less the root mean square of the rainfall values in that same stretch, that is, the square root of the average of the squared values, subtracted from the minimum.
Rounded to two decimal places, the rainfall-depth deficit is -0.12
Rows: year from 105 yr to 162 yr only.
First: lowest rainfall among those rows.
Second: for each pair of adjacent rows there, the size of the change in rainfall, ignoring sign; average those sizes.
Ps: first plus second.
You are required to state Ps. 2.04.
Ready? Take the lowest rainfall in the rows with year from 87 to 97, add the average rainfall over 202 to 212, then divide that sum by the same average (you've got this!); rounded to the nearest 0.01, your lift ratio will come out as 1.90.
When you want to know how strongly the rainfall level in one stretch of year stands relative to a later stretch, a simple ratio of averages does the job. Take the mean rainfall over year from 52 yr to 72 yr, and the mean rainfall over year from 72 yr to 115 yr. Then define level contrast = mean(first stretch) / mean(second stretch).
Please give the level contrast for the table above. 1.00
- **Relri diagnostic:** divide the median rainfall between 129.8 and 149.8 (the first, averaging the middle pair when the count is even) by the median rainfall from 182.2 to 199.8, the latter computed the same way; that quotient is 0.99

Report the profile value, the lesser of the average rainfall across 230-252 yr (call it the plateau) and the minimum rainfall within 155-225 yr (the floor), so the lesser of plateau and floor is 1.87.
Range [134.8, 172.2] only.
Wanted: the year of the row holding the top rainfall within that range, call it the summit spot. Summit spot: 168.5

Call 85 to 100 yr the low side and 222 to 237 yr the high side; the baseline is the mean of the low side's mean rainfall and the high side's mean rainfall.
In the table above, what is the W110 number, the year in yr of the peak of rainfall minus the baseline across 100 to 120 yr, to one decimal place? 108.5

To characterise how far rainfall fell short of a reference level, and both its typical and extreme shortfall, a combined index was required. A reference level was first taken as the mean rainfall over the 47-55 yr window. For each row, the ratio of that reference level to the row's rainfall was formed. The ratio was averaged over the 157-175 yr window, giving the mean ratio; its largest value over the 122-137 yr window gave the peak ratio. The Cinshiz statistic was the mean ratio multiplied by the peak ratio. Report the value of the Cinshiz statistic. 0.96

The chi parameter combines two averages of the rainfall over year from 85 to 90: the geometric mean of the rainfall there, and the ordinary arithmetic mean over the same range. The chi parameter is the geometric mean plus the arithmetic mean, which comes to 3.97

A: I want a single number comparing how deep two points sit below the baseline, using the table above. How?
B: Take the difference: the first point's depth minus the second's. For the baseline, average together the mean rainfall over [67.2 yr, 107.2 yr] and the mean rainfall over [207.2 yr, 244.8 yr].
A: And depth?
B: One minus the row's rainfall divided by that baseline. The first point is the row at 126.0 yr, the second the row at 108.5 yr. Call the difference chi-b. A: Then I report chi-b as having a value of -0.044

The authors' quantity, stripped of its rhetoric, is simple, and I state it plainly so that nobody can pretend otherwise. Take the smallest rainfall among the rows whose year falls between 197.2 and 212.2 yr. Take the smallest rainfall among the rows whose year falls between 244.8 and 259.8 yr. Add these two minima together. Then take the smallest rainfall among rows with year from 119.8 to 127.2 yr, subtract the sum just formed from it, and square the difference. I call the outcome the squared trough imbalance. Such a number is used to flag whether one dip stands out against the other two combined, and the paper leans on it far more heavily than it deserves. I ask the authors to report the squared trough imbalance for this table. 2.7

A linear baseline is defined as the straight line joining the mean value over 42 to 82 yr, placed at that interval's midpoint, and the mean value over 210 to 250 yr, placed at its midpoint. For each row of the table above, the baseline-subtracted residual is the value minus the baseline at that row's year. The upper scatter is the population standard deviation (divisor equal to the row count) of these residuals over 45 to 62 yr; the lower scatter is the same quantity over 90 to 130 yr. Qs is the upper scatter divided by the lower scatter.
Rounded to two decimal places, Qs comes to 0.70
